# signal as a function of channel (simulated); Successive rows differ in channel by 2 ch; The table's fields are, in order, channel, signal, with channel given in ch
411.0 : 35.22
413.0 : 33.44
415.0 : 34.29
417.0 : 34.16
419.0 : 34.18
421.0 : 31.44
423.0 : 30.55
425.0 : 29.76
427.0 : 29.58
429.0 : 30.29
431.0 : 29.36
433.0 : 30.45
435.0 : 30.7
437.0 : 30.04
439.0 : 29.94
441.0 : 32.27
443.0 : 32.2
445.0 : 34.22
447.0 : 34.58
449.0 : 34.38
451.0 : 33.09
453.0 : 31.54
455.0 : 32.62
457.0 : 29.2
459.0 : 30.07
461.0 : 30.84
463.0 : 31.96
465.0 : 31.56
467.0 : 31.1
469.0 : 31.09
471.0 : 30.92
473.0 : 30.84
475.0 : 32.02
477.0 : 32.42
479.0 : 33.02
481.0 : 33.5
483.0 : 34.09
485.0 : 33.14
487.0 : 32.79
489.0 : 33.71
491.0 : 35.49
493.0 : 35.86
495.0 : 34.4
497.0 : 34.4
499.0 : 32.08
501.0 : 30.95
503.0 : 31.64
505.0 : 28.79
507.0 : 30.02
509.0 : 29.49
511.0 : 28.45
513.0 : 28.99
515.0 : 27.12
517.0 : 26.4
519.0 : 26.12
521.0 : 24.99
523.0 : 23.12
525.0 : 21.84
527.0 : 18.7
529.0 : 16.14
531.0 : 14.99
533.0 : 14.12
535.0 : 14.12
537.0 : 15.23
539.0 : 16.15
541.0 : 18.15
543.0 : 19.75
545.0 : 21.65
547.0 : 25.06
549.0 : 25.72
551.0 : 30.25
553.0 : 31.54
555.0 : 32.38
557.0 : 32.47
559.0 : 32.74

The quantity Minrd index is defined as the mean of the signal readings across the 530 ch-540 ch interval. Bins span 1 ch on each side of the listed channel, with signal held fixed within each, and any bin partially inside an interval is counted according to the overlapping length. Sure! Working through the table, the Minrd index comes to 14.9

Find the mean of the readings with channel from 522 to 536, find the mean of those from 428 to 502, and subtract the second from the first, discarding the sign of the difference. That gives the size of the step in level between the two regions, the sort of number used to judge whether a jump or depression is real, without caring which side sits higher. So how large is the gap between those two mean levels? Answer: 15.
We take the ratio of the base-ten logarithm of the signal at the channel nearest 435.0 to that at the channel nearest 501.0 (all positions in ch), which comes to 1.00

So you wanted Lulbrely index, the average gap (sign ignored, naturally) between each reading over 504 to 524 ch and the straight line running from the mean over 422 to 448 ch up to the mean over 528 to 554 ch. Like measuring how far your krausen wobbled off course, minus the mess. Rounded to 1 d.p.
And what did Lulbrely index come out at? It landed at 4.4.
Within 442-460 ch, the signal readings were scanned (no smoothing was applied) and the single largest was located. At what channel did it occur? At 447.0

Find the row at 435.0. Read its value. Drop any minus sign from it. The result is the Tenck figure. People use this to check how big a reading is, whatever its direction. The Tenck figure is 30.7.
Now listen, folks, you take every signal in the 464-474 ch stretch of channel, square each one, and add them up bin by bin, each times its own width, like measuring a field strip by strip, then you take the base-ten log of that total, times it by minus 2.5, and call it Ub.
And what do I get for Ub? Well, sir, -10.0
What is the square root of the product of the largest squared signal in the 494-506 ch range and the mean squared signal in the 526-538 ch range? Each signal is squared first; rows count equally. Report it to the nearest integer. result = 538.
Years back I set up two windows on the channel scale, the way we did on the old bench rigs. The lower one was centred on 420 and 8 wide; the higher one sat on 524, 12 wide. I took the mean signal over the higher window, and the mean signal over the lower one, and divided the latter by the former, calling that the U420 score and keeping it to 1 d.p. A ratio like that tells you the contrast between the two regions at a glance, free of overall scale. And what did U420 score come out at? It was 1.5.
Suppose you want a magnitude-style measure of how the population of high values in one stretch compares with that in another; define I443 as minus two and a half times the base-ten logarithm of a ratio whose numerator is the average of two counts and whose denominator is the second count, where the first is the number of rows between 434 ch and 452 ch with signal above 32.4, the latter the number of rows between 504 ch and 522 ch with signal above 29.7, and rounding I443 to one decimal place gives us -1.0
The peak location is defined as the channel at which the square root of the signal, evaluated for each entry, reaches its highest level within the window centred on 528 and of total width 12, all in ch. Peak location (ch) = 523.0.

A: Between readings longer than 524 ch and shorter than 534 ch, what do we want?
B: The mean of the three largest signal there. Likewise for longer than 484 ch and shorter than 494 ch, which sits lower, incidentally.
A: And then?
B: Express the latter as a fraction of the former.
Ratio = 1.85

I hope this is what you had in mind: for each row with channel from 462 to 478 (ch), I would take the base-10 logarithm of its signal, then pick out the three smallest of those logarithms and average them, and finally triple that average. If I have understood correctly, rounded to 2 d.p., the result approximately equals 4.47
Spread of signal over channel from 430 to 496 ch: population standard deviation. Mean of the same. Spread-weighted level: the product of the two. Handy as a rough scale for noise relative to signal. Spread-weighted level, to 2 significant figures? 56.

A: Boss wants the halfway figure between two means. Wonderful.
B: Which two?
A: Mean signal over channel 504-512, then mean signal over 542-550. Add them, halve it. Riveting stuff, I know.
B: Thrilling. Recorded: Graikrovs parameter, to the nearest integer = 26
